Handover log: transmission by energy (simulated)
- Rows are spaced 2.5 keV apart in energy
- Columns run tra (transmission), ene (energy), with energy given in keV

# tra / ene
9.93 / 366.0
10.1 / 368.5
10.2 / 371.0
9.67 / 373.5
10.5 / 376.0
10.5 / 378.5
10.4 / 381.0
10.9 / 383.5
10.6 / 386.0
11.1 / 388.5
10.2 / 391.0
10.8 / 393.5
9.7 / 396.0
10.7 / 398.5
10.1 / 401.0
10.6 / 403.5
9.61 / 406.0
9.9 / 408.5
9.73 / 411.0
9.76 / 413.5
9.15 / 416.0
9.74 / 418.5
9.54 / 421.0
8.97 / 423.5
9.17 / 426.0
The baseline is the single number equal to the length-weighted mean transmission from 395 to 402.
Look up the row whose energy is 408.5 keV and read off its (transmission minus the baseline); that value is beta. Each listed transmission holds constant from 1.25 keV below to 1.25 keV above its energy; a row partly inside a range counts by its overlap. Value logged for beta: -0.3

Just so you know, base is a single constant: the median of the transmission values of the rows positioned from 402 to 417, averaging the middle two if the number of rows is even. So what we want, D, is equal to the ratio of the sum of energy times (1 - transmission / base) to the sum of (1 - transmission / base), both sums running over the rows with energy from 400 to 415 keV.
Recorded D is 403.2 keV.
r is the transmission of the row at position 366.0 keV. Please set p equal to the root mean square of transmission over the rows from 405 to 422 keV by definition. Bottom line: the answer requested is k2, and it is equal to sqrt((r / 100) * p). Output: 0.98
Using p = 9.6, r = 9.93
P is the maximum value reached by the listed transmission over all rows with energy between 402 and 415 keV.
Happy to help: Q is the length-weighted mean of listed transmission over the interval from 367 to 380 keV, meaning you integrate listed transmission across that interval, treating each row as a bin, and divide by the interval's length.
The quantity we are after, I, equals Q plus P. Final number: 20.8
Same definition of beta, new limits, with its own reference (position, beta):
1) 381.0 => 0.2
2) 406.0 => -0.6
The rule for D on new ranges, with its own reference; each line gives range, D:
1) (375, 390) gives 383.1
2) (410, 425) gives 420.3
